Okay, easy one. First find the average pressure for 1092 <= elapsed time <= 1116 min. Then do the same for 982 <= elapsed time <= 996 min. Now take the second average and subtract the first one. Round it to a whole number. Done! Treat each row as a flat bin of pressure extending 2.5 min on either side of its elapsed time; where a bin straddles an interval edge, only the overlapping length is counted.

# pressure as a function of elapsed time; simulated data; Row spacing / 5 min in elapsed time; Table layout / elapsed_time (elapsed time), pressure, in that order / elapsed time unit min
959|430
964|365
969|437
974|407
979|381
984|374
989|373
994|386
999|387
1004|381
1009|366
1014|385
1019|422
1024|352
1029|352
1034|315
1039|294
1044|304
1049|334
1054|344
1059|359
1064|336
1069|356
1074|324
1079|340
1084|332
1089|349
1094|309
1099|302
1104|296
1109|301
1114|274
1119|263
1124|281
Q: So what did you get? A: 81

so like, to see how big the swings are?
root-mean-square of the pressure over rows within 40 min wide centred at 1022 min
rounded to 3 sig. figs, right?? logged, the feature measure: 360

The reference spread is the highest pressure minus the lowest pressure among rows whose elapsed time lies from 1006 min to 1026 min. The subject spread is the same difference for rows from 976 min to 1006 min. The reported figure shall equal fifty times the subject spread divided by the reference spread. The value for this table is 10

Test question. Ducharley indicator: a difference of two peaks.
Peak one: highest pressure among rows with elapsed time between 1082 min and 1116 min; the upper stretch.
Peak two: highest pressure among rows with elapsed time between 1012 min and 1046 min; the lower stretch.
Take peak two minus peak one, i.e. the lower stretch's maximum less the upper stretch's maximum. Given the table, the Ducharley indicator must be 73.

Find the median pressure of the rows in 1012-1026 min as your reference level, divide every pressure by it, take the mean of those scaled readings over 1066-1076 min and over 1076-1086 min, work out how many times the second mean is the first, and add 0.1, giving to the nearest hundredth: 1.09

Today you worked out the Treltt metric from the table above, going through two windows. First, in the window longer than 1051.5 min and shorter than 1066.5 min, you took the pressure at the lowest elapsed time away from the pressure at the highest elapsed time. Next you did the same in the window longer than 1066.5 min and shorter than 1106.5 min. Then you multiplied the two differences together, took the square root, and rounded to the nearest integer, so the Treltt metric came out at 22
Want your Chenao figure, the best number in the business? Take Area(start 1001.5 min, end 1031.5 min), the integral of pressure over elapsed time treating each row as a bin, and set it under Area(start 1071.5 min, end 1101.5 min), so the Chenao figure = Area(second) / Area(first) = 0.87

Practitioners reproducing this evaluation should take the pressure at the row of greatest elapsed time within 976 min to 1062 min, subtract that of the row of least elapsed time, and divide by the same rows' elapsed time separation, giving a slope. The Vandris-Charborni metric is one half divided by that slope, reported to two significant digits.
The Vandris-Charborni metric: -1.8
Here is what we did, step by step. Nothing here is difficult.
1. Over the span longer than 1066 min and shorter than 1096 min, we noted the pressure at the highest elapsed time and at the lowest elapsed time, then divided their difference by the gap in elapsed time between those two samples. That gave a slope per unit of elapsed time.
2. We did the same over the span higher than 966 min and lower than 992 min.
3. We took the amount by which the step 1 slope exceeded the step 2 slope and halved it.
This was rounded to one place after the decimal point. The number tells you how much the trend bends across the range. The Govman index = 0.7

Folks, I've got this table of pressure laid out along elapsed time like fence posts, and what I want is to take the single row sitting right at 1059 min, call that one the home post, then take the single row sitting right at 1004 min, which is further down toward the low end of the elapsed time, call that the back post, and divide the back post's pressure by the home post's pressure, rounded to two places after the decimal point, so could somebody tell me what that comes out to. 1.06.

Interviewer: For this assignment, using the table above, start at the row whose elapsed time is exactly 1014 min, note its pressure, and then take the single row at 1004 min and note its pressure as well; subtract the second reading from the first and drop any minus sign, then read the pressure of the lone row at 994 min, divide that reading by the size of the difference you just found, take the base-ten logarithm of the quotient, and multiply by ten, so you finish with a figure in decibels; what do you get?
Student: 19.8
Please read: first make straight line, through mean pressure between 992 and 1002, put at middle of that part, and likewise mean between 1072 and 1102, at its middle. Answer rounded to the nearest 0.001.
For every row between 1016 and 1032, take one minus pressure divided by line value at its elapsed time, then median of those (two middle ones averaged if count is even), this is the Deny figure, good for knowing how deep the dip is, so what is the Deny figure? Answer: 0.035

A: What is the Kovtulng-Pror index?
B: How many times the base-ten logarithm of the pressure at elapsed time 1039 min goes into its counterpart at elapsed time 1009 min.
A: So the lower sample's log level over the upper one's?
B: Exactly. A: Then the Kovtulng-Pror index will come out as 1.04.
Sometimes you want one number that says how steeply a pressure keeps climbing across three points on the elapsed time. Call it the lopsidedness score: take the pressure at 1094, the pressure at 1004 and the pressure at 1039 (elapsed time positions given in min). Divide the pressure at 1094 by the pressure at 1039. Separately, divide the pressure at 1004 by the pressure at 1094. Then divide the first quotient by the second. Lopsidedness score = 0.85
